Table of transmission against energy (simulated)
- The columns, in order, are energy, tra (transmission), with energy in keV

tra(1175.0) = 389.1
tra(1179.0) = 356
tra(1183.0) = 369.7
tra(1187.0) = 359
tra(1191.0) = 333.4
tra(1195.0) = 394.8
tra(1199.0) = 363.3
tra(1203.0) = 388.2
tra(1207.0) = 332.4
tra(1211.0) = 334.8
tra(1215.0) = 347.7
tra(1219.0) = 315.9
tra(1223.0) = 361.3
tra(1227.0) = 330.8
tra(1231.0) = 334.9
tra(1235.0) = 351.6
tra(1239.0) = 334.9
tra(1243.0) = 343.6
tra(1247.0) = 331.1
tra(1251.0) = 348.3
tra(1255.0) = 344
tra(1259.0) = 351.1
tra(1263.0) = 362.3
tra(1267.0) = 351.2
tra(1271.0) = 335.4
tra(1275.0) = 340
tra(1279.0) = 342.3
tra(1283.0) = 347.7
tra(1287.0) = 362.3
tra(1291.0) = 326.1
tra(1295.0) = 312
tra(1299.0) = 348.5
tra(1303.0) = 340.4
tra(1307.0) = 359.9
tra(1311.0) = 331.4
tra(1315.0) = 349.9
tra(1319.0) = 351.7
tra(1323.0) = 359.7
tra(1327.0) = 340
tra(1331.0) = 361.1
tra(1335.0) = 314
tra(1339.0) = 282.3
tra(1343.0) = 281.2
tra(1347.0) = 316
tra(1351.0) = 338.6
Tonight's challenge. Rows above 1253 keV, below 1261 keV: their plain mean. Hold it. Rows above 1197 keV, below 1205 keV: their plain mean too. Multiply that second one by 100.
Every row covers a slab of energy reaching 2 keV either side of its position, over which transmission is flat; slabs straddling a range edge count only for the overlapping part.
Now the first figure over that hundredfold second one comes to 0.0092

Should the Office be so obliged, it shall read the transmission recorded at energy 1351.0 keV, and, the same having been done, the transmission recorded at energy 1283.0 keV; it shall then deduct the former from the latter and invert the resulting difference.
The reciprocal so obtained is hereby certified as 0.11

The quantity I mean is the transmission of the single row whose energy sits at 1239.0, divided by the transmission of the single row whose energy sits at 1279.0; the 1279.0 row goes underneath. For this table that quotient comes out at 0.98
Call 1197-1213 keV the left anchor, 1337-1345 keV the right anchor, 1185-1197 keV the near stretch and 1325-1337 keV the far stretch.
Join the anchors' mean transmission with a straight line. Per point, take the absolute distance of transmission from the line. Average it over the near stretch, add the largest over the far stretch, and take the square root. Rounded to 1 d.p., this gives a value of 9.8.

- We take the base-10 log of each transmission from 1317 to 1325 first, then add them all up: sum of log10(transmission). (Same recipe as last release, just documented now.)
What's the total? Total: 5.10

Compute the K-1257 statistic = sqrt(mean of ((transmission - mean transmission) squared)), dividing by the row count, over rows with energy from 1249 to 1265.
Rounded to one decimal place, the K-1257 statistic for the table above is 6.8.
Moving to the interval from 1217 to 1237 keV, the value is 16.0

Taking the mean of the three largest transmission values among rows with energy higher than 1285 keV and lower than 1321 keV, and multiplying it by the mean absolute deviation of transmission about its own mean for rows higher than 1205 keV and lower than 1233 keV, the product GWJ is 3615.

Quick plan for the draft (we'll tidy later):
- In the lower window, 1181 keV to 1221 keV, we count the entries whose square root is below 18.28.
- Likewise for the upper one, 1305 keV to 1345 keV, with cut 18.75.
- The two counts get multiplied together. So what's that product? 18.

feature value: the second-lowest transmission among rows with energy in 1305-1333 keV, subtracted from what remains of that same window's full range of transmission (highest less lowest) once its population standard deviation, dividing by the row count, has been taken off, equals -321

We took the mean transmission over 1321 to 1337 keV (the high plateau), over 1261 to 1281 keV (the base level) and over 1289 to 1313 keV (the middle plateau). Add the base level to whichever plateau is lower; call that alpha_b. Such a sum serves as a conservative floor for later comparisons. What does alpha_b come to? 683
